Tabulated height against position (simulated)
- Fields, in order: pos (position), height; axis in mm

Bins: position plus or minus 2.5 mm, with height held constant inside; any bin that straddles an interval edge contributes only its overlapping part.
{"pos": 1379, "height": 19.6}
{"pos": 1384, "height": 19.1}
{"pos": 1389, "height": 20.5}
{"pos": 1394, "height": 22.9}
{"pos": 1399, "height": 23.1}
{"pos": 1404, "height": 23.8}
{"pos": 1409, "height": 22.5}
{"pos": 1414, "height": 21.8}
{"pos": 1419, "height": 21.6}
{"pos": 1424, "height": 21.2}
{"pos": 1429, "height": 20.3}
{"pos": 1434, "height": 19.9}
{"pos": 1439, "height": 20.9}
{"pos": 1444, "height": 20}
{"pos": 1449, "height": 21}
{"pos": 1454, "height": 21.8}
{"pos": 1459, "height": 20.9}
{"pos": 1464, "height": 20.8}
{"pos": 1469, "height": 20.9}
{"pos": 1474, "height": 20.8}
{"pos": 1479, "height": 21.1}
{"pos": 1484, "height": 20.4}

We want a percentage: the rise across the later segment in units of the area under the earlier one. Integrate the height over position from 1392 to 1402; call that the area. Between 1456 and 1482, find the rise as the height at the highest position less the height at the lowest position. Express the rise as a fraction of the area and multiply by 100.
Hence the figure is 0.09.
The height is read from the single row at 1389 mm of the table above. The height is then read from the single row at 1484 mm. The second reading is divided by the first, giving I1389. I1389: 1.00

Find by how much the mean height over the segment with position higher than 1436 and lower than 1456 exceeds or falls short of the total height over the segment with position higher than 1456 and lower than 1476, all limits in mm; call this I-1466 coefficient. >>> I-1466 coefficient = -62.5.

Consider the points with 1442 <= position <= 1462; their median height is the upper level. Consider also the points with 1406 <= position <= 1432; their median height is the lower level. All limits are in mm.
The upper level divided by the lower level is 0.97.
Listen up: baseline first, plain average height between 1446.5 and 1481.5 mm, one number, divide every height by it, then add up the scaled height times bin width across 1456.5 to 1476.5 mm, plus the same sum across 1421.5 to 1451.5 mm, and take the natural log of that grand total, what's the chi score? 3.89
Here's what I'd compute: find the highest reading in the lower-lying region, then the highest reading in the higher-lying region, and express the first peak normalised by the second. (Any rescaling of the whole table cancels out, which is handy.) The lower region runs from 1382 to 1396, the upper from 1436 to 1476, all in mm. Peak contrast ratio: 1.05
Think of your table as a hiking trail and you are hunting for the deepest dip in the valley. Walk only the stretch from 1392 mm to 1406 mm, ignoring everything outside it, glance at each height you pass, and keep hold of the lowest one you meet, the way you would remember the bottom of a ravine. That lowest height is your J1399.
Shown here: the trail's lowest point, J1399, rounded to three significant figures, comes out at 22.9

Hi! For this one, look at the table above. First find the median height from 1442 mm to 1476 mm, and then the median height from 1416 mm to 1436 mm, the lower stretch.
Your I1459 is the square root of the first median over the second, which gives 1.00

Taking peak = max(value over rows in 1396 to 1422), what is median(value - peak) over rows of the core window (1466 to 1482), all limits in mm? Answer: -2.9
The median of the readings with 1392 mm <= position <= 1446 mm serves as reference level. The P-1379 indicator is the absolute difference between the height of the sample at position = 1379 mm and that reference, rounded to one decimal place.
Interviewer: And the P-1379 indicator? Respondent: 2.0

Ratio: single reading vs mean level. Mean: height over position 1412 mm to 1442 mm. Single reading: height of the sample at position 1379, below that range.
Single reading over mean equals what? 0.94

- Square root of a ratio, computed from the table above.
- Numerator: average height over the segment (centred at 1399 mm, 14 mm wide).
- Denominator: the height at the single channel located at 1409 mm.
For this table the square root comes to 1.02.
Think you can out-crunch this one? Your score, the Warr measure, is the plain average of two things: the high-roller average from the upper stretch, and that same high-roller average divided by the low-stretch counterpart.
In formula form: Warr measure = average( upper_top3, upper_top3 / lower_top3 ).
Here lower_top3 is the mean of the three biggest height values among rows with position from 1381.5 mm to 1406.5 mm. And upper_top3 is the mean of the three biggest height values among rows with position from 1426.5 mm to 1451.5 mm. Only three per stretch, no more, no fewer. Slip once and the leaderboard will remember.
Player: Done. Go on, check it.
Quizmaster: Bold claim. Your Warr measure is 10.8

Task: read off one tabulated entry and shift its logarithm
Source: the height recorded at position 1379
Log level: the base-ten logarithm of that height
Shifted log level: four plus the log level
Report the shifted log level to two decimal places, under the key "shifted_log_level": 5.29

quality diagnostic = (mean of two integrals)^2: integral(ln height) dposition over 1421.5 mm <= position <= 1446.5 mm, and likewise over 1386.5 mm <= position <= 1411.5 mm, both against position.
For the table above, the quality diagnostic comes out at 5877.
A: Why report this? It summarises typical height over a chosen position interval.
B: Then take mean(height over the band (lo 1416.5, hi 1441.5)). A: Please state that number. 20.8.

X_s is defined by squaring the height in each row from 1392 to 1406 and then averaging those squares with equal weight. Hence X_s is 541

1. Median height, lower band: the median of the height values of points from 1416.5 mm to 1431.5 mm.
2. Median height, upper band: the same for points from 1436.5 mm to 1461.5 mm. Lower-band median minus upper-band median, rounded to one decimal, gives 0.3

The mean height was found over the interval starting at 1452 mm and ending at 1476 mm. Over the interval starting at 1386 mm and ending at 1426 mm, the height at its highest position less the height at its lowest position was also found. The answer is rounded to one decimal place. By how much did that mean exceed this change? 20.3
